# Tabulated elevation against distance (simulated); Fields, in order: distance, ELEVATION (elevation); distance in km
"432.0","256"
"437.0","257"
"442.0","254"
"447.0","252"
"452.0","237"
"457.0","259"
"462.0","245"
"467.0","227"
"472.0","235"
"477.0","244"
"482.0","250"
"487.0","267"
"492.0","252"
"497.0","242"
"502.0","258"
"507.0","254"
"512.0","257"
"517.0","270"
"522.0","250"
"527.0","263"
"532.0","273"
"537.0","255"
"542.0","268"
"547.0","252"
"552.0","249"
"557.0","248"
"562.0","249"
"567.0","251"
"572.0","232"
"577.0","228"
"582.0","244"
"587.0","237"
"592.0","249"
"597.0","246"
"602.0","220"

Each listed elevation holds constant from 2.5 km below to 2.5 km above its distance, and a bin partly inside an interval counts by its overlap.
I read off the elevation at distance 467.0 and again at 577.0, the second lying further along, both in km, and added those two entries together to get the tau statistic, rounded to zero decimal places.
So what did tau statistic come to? 455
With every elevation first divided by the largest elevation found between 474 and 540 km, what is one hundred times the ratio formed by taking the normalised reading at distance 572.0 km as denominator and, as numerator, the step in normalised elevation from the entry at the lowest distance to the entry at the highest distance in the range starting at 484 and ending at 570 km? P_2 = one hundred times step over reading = -6.9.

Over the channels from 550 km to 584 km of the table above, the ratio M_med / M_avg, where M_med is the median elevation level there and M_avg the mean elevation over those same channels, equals 1.02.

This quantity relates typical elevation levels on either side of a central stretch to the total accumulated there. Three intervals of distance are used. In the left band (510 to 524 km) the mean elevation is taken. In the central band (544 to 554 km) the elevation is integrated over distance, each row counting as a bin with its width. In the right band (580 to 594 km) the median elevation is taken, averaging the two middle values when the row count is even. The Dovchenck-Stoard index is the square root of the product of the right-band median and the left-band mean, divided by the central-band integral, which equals 0.10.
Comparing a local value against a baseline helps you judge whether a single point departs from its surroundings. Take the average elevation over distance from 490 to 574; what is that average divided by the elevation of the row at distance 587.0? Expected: 1.07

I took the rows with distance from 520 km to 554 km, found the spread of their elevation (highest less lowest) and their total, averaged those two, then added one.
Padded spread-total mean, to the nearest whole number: 918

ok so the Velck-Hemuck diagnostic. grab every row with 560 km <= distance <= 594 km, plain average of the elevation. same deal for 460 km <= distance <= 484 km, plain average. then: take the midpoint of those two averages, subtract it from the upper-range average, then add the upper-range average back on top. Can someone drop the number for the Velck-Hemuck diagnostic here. 242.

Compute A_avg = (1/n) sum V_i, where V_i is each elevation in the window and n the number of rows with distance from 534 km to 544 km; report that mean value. 262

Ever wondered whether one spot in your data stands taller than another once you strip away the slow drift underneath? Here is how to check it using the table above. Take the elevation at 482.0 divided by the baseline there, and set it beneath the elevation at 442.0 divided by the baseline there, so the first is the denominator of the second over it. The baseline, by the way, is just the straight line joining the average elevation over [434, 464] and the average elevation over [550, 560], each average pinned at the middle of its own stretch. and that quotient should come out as 1.01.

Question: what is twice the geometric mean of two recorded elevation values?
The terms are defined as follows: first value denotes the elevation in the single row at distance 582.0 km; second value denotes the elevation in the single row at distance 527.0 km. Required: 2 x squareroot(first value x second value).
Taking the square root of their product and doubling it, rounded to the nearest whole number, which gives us 507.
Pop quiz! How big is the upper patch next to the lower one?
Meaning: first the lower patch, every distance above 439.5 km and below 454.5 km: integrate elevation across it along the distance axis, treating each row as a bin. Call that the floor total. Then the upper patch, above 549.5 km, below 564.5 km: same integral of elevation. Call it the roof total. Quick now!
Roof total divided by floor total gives 1.00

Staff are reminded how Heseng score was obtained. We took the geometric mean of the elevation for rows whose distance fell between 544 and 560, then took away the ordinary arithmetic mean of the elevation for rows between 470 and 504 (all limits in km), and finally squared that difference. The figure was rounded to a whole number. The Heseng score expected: 0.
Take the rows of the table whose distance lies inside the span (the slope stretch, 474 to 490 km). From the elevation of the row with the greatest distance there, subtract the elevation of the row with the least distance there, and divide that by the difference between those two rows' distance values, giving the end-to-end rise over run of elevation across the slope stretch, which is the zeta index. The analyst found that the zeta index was 2.3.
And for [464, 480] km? 1.7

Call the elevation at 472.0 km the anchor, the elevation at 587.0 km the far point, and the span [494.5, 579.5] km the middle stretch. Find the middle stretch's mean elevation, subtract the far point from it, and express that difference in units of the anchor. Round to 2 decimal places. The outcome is 0.07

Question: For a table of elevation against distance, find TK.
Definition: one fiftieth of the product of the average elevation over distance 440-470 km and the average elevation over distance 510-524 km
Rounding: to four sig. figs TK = 1273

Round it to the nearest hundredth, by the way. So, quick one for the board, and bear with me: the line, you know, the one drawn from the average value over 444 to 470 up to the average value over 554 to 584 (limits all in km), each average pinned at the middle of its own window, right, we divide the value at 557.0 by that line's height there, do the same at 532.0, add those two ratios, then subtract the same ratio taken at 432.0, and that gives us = 1.10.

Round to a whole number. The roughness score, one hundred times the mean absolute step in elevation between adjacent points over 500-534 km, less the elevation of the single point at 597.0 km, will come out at 804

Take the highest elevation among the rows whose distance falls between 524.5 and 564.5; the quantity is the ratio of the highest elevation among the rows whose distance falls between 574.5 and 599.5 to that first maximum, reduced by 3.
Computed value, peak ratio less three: -2.09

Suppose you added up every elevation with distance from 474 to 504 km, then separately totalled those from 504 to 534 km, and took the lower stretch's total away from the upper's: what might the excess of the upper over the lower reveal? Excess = 54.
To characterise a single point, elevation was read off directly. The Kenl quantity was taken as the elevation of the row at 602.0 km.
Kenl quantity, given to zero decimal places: 220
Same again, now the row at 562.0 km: 249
